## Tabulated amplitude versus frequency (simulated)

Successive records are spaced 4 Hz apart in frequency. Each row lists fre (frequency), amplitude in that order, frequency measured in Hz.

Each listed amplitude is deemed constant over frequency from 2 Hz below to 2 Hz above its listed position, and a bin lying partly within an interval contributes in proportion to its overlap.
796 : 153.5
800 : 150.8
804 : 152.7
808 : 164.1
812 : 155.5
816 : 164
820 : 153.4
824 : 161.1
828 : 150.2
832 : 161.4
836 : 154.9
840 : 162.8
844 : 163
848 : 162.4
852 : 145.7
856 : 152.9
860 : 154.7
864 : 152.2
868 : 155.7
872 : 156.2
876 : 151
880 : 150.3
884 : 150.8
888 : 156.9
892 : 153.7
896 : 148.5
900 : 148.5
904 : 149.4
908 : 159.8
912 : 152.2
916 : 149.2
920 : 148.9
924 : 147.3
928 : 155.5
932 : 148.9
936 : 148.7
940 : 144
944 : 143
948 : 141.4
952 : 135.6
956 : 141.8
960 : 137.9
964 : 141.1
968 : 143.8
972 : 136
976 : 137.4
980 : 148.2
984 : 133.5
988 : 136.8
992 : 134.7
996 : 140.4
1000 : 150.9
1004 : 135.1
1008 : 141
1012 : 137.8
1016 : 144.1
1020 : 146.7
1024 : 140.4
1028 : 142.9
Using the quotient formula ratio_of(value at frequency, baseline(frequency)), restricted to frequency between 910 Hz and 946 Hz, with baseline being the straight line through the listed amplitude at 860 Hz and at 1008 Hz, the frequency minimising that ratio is 944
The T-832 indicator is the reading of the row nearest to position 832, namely 161.4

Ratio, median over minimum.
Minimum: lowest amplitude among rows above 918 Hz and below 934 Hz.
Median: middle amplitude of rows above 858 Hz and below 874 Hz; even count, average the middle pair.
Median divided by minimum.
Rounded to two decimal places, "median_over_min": 1.05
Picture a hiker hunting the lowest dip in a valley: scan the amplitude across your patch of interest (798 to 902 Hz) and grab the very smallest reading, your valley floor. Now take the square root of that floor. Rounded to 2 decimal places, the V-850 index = 12.07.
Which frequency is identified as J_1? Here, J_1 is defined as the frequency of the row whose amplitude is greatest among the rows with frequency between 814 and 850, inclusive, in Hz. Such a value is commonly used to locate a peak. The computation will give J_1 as 816 Hz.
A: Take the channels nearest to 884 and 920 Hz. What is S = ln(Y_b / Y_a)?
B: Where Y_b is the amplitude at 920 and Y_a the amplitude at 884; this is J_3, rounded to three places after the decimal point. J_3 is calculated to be -0.013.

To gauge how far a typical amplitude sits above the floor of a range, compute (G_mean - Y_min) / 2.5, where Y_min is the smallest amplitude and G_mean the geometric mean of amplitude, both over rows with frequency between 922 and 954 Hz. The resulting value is 3.9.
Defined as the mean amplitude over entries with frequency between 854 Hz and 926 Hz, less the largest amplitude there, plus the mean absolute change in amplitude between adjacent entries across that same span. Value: -4.6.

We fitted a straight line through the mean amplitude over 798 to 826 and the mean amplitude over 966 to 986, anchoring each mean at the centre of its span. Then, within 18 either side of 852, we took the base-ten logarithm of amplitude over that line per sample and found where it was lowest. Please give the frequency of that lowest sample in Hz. 852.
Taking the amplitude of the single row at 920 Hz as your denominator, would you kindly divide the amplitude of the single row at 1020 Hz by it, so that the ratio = 0.985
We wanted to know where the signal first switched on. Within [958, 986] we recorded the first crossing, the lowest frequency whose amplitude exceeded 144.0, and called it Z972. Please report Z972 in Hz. 980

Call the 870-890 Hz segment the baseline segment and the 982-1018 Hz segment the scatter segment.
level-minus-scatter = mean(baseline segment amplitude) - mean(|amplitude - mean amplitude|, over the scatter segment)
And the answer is 149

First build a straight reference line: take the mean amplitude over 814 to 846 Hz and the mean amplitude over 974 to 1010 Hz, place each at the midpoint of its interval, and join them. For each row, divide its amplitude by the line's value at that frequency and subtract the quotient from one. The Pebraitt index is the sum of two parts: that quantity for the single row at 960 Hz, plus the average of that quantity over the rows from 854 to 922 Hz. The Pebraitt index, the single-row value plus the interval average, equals 0.037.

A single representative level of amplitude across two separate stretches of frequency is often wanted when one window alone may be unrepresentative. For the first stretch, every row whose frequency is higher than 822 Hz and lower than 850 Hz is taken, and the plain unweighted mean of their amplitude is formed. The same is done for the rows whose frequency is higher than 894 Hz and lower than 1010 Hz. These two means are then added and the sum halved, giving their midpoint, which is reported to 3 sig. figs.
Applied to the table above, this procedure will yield 152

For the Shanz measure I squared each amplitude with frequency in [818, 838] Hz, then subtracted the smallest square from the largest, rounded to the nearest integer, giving 3490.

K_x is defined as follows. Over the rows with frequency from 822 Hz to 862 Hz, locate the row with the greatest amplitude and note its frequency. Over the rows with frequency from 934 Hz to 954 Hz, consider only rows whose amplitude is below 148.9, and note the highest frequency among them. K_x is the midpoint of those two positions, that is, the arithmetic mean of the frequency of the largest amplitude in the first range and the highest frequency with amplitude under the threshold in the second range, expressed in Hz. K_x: 898 Hz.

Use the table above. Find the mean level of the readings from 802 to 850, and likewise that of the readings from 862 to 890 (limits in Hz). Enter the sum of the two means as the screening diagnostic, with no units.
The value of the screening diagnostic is 312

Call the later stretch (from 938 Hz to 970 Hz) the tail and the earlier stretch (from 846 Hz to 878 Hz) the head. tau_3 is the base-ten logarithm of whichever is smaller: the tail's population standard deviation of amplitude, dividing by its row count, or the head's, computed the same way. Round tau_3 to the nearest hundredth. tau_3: 0.44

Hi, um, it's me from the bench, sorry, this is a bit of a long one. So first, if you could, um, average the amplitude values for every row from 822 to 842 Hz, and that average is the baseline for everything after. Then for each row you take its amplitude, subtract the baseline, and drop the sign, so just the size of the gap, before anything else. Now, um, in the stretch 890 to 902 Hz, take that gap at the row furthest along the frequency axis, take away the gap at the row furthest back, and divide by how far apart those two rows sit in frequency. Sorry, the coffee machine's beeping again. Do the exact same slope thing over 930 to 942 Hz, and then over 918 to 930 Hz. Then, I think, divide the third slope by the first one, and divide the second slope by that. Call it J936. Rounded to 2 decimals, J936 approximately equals -0.48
